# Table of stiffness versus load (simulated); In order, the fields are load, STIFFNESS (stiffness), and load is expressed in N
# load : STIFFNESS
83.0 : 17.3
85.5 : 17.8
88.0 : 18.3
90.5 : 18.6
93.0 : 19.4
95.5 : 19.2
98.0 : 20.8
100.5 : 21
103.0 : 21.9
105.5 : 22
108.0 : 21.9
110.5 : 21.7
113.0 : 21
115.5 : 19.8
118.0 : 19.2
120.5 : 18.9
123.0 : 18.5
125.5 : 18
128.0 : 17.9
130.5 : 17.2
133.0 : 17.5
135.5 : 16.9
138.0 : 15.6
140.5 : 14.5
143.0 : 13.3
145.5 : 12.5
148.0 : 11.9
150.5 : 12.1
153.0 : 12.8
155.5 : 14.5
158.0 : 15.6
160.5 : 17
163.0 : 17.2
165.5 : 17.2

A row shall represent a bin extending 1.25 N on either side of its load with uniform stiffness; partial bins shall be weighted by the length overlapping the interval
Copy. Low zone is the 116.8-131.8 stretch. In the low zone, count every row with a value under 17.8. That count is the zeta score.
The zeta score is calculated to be 1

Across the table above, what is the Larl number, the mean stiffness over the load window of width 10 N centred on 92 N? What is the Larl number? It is 18.9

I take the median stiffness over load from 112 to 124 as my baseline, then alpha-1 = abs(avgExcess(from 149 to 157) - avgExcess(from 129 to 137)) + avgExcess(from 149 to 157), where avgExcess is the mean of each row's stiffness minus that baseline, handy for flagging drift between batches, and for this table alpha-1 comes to -2.0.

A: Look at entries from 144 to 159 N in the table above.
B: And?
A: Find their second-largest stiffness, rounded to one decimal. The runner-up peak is 14.5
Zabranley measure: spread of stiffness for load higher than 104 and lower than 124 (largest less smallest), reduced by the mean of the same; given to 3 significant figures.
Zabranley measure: -16.9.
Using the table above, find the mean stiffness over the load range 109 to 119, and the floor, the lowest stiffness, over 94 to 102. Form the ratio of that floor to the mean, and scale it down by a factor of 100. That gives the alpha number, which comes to 0.0094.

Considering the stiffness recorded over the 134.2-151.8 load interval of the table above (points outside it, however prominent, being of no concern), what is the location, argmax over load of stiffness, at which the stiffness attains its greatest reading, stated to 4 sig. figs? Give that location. 135.5 N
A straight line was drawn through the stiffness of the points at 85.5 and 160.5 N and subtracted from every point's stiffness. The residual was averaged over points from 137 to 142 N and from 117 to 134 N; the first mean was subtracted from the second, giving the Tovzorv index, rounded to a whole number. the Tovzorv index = 3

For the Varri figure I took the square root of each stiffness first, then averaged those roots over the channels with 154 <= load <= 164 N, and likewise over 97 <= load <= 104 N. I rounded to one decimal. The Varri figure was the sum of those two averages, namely 8.6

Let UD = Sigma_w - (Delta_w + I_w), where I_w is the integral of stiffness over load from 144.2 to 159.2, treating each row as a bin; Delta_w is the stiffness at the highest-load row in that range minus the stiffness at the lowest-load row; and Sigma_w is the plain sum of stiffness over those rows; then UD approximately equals -122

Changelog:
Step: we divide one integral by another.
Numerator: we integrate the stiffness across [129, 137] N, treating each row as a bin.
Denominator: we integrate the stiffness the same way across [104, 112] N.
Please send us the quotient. 0.79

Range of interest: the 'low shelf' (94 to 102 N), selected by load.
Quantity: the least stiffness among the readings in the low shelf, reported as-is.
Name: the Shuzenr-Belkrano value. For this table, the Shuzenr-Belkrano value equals 19.2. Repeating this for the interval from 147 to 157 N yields 11.9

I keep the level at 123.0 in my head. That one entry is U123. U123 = 18.5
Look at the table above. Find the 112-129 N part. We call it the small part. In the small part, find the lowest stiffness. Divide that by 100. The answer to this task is 0.18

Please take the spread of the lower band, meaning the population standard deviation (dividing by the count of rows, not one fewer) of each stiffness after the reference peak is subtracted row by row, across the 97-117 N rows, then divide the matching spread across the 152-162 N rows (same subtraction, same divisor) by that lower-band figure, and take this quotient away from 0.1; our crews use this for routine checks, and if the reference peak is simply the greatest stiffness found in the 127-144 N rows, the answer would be -2.1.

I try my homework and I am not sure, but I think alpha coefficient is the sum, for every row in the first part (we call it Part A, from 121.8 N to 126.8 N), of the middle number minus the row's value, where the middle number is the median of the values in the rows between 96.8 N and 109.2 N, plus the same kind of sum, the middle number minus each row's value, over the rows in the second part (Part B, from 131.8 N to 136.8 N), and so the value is 17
